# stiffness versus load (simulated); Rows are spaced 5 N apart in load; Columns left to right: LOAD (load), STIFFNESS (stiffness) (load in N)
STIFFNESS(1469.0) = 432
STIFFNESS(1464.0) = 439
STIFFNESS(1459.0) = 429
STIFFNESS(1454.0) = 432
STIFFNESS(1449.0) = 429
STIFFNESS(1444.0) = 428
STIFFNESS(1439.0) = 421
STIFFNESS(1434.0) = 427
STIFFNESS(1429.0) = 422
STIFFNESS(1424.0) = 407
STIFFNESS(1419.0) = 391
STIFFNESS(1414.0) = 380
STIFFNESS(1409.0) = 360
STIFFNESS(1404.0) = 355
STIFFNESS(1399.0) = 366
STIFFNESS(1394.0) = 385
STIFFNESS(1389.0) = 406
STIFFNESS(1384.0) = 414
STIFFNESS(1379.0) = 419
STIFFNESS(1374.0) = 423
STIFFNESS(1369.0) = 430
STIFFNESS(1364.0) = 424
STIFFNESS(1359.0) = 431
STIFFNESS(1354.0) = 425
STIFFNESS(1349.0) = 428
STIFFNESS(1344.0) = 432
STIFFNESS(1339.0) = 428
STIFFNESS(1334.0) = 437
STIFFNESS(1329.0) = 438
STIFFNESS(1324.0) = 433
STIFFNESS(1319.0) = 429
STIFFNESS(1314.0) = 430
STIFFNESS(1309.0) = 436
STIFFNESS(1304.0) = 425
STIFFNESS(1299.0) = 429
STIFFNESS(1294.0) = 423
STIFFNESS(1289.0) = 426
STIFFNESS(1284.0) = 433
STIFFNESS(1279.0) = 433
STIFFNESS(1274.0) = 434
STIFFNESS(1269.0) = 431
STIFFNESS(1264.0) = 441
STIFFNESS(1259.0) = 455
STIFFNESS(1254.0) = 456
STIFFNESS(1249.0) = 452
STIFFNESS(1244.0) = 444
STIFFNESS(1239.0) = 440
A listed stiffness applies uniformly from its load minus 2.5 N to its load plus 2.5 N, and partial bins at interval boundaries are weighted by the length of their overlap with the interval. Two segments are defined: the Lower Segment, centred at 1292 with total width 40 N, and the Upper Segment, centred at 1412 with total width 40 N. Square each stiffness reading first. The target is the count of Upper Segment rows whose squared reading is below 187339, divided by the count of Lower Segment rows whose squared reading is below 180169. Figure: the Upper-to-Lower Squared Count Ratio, 8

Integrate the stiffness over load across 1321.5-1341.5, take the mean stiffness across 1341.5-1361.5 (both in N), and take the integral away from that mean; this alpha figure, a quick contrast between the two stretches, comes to -8251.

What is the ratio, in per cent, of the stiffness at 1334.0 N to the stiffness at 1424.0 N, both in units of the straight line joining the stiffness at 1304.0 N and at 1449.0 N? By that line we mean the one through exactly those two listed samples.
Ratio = 108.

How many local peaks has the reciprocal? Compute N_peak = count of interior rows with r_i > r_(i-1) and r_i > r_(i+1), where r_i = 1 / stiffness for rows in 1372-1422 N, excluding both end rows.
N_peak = 1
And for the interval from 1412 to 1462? 1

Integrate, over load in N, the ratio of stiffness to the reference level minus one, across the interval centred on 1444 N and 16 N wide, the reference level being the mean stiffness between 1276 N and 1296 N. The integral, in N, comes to -0.10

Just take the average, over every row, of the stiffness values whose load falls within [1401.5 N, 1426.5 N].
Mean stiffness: 379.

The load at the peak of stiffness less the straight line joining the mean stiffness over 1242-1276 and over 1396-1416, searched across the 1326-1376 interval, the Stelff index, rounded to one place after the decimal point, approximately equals 1369.0 N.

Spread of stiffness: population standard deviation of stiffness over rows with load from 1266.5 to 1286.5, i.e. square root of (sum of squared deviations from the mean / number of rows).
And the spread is 1.1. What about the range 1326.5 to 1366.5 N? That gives 4.8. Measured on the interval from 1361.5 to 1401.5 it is 20.7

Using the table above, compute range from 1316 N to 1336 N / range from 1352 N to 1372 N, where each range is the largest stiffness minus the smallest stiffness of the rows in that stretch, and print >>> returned 1.3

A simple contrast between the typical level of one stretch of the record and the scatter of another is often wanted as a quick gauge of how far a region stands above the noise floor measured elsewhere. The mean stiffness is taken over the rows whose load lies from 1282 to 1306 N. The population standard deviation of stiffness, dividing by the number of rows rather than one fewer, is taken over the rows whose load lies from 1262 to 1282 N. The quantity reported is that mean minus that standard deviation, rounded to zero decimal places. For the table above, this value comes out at 423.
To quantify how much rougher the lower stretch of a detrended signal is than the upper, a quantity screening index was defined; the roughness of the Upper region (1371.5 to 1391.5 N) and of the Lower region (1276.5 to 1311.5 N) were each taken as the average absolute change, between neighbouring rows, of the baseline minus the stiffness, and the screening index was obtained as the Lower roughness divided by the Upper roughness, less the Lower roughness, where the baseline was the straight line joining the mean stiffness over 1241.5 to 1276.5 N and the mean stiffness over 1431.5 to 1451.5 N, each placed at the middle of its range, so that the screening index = -4.2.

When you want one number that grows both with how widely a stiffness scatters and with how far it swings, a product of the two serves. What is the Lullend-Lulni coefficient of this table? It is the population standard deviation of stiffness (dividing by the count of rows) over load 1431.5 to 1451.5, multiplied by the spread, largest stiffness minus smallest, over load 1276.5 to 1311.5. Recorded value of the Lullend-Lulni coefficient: 40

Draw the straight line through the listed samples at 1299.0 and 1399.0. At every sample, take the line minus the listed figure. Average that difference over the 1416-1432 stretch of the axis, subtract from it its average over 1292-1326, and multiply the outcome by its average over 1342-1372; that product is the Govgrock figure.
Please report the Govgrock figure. 1772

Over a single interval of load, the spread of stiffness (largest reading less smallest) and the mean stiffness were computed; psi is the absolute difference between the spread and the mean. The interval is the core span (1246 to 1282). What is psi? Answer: 418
